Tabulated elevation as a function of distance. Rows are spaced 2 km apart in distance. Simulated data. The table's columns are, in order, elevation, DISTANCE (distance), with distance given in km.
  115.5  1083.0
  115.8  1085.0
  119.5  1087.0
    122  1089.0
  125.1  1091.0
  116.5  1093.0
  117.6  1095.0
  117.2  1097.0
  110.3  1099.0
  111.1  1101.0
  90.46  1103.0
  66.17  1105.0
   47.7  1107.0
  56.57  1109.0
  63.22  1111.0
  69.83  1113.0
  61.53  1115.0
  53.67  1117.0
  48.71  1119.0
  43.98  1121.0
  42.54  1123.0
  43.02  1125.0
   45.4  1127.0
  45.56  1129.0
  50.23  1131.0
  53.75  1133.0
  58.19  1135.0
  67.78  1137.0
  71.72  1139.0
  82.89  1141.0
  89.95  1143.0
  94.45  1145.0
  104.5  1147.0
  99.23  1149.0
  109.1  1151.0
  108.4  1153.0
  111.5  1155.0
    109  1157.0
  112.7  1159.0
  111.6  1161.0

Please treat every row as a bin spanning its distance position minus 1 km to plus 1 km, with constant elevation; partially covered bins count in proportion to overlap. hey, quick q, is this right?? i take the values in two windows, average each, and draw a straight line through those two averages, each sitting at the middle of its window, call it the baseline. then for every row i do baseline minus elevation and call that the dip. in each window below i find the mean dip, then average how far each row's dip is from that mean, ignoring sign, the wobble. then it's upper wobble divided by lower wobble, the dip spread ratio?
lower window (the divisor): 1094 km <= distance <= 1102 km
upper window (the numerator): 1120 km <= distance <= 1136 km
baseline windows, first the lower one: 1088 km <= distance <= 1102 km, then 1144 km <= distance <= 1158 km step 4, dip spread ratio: 1.9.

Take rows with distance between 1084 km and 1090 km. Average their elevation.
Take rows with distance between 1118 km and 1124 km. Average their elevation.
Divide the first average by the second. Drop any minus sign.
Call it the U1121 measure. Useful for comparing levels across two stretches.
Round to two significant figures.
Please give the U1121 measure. 2.6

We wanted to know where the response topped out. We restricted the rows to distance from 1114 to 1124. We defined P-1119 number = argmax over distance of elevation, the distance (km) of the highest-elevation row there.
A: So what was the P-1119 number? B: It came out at 1115.0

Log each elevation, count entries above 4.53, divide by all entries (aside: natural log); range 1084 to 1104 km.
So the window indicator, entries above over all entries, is 0.9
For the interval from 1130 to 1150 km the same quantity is 0.3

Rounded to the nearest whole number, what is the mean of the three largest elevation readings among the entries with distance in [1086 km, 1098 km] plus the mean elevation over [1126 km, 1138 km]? 176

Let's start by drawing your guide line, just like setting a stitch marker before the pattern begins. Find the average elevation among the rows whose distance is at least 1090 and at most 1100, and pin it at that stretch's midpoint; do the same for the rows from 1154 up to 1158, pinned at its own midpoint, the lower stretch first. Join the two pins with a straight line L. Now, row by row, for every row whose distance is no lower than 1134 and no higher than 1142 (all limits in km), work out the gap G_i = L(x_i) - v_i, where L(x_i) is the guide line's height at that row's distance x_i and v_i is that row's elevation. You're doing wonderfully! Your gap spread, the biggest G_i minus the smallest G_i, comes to 25.4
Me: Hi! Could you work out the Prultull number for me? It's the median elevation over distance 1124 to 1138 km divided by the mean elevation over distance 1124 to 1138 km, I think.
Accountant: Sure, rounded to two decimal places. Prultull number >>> 0.97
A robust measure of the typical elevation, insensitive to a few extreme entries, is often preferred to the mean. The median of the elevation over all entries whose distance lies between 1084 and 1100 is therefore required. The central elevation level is 117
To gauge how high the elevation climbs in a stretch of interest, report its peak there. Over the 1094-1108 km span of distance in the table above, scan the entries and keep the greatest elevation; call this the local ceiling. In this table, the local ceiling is 117.6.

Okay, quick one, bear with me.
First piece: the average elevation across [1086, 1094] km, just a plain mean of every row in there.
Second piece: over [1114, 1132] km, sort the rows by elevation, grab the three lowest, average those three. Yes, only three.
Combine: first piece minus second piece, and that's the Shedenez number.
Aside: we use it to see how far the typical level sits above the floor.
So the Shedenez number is 78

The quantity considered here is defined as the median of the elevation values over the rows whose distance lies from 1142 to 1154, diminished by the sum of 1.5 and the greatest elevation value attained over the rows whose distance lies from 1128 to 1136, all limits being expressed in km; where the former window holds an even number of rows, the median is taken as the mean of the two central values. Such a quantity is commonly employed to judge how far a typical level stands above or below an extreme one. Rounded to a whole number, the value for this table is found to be 42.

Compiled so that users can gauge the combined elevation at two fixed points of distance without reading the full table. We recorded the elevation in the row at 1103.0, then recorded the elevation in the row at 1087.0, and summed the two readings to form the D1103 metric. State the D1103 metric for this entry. 210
